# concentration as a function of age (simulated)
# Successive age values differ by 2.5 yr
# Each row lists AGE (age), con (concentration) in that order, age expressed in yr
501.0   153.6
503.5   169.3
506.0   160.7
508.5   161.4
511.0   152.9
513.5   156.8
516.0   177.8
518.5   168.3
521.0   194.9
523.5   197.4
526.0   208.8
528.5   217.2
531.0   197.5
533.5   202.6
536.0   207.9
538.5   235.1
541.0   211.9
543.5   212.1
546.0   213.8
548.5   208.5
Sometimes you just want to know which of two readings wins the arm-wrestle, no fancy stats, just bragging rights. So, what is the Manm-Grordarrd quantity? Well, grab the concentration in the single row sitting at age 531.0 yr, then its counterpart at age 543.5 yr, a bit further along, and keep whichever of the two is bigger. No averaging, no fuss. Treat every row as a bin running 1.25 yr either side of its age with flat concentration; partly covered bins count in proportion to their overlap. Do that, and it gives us 212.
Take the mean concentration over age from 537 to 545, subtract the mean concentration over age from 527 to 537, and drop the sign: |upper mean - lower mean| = 13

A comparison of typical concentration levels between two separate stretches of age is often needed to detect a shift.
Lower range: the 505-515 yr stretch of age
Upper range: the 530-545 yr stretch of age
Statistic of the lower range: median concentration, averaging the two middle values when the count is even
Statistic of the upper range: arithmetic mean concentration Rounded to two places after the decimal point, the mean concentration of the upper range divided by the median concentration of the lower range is 1.33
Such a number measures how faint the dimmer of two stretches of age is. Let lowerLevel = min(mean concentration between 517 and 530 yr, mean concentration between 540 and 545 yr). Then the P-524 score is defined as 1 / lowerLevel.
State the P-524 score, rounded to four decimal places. 0.0051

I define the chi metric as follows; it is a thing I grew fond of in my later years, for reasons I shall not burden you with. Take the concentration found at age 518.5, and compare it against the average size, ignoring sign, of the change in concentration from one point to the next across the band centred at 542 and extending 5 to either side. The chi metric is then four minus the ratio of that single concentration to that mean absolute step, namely -16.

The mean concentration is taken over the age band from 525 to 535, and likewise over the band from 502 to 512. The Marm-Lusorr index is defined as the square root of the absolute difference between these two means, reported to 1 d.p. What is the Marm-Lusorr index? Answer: 6.7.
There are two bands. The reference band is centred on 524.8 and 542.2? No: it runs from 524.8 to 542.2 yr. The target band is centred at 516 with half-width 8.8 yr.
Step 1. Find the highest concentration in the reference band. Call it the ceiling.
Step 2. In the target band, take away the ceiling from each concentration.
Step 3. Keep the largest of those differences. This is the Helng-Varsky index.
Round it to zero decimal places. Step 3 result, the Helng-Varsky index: -38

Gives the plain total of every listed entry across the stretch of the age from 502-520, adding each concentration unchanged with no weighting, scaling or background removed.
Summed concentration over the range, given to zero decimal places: 1147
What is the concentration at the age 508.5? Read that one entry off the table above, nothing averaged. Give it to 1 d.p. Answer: 161.4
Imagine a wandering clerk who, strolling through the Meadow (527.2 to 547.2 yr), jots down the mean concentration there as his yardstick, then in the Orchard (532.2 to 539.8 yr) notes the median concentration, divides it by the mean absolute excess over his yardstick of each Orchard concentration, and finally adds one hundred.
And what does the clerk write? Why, 117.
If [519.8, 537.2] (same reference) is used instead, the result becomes 120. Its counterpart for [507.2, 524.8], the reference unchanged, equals 104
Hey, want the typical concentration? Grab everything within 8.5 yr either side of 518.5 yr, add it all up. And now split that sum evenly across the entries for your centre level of 180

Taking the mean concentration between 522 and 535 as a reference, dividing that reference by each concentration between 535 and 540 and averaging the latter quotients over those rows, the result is 0.93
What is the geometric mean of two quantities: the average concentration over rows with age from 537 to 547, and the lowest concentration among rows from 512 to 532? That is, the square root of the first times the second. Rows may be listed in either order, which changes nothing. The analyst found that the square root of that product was 185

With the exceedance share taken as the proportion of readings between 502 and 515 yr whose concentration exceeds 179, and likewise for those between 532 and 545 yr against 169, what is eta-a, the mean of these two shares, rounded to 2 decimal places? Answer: 0.50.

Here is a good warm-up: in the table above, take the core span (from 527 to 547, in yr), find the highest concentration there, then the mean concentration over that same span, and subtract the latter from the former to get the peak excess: 23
